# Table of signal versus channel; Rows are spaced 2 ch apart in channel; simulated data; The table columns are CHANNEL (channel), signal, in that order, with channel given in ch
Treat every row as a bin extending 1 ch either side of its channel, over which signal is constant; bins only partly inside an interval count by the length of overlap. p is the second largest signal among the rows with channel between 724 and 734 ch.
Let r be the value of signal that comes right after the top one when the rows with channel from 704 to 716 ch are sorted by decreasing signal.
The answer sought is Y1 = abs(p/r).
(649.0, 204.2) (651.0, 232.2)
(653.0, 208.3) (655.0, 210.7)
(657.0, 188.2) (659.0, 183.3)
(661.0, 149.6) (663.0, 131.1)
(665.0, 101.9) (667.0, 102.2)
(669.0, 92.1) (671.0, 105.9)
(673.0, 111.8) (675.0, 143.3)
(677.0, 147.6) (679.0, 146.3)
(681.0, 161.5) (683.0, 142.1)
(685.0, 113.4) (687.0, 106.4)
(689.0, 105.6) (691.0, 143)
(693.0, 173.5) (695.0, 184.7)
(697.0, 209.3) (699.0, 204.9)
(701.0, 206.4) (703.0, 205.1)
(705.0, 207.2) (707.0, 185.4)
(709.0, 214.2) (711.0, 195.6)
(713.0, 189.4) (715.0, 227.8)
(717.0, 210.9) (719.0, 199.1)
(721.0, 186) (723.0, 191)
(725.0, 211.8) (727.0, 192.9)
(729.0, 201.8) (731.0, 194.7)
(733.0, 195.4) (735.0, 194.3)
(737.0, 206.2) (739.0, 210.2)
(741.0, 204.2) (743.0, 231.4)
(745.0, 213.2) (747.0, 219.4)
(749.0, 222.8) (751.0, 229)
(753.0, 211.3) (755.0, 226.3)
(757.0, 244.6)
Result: 0.94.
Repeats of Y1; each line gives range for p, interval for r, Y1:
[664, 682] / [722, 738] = 0.72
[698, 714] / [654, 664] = 1.10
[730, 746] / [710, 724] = 1.01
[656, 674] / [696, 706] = 0.88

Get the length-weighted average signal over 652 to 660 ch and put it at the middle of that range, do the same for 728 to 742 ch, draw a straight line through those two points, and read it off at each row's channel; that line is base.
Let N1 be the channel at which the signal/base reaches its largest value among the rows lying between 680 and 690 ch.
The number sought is 681.0 ch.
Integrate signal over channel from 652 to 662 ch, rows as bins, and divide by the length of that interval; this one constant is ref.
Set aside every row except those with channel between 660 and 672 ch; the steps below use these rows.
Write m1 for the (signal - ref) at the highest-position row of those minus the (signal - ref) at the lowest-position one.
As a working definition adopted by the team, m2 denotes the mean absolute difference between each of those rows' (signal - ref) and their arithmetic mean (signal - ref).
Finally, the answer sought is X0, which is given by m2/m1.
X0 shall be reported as -0.4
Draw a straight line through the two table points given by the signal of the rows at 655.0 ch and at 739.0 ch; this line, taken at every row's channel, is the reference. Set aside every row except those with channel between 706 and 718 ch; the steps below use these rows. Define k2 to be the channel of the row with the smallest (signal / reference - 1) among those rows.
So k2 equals 707.0 ch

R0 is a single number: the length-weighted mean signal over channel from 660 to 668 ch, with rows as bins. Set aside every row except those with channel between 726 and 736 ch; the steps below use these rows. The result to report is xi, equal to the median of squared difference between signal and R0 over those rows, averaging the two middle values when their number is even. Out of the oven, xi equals 5402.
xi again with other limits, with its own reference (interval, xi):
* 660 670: 372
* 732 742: 6889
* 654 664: 3856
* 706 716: 5535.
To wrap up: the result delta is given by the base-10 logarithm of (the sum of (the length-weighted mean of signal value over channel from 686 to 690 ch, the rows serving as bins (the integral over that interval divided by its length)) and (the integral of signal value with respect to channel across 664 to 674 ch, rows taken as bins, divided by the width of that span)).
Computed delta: 2.32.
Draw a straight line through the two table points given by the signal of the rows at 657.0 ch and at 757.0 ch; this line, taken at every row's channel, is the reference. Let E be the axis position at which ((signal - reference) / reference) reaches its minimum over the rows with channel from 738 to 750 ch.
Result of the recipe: 741.0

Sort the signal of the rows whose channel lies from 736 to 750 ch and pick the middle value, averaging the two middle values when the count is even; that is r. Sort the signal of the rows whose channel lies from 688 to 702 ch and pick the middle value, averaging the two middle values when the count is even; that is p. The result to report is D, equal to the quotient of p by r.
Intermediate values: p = 185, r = 213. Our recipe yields 0.87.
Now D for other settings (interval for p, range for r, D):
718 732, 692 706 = 0.95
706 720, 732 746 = 0.97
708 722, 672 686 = 1.39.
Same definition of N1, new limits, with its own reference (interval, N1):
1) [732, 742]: 739.0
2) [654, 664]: 655.0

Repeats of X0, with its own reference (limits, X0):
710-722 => -1.2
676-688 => -0.4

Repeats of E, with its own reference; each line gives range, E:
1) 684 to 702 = 689.0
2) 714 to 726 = 721.0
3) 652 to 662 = 661.0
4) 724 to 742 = 735.0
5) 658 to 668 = 667.0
